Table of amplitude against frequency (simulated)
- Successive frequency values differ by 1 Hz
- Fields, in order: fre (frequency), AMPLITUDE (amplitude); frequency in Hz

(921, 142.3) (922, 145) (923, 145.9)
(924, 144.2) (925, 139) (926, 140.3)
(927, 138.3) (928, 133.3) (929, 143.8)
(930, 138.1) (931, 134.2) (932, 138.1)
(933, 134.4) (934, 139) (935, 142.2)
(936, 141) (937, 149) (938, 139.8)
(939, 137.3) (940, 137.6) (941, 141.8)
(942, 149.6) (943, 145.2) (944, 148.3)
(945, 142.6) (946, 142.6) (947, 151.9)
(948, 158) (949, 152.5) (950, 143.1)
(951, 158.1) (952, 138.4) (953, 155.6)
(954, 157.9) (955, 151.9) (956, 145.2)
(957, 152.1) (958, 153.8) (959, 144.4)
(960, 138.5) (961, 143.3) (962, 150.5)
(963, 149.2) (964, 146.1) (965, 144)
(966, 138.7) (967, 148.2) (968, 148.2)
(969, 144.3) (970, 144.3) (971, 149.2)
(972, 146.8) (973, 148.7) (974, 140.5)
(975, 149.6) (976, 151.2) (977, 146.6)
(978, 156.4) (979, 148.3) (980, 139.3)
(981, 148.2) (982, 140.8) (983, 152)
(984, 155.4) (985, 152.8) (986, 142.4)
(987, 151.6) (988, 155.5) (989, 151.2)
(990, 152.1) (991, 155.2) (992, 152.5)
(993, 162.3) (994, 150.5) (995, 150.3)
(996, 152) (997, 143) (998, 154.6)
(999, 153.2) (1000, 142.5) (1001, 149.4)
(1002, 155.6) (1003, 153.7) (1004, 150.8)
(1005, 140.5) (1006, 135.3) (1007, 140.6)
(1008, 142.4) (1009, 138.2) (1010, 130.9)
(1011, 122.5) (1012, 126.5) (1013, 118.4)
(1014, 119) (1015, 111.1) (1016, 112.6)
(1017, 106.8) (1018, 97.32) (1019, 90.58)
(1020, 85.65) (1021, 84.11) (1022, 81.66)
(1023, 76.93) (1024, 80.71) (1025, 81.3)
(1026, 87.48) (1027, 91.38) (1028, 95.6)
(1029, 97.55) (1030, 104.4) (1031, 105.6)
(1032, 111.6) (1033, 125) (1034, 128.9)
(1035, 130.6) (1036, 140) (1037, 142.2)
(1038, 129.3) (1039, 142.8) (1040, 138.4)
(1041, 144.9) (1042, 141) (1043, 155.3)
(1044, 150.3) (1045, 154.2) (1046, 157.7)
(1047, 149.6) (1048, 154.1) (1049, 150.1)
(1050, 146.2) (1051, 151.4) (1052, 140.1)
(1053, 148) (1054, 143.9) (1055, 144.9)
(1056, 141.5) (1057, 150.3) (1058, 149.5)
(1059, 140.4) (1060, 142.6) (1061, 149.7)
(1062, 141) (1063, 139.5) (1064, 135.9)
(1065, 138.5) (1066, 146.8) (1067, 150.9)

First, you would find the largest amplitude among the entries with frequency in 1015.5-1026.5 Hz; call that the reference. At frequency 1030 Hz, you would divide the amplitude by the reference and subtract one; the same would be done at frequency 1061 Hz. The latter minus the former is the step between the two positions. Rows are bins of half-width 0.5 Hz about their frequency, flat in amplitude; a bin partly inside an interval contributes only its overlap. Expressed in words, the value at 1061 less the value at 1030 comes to 0.40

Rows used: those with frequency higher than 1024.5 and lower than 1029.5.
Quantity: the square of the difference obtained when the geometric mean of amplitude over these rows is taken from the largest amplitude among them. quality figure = 50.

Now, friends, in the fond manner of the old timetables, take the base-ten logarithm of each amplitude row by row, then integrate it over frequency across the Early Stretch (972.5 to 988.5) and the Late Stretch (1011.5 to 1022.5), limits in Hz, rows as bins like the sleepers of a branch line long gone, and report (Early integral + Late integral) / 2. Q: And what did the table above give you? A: 28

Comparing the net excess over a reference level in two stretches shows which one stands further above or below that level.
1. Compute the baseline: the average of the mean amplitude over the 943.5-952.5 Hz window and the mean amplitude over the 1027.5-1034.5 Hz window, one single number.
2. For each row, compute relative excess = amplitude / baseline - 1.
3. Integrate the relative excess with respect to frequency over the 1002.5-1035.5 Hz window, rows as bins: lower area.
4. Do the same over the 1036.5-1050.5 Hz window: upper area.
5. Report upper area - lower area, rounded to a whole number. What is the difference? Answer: 6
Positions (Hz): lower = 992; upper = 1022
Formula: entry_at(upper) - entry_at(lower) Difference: -71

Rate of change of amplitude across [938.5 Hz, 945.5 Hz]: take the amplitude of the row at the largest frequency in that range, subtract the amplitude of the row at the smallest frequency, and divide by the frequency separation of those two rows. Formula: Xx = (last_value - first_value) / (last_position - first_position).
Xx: 1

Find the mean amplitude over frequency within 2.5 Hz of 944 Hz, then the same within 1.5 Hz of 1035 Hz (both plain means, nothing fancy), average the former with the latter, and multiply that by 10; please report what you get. 1394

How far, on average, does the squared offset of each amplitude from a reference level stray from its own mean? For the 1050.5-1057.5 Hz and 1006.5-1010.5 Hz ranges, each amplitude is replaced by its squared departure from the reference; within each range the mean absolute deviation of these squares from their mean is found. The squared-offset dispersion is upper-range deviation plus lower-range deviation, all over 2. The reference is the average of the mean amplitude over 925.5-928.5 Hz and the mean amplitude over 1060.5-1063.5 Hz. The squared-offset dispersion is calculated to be 37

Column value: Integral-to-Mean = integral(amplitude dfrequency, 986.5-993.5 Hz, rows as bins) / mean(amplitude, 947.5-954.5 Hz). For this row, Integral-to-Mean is 7.1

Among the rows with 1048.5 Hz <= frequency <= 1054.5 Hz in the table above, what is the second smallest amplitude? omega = 143.9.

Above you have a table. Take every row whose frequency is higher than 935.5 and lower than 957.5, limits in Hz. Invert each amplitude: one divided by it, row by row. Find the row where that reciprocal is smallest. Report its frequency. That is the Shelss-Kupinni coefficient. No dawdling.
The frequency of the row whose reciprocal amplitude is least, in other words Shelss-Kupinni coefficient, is 951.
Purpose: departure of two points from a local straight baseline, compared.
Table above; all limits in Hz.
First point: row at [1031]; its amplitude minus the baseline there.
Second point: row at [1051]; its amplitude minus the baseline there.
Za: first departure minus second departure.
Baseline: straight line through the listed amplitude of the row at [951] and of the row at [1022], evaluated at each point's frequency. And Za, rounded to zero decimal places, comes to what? -67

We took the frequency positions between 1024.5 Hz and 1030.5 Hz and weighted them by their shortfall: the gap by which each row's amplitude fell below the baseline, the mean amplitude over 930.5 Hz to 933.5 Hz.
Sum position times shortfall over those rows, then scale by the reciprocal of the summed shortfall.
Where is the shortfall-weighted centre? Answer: 1027.2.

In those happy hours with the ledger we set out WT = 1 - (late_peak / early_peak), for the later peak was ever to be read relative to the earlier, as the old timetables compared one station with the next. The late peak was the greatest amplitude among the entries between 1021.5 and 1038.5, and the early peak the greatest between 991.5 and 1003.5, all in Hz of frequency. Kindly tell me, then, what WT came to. 0.12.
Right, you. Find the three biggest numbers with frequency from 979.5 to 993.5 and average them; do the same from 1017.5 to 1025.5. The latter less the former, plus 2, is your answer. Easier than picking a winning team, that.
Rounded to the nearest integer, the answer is -65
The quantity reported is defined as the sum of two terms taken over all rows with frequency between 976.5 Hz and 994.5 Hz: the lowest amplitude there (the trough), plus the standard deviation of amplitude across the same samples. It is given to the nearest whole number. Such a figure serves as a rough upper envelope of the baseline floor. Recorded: 145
